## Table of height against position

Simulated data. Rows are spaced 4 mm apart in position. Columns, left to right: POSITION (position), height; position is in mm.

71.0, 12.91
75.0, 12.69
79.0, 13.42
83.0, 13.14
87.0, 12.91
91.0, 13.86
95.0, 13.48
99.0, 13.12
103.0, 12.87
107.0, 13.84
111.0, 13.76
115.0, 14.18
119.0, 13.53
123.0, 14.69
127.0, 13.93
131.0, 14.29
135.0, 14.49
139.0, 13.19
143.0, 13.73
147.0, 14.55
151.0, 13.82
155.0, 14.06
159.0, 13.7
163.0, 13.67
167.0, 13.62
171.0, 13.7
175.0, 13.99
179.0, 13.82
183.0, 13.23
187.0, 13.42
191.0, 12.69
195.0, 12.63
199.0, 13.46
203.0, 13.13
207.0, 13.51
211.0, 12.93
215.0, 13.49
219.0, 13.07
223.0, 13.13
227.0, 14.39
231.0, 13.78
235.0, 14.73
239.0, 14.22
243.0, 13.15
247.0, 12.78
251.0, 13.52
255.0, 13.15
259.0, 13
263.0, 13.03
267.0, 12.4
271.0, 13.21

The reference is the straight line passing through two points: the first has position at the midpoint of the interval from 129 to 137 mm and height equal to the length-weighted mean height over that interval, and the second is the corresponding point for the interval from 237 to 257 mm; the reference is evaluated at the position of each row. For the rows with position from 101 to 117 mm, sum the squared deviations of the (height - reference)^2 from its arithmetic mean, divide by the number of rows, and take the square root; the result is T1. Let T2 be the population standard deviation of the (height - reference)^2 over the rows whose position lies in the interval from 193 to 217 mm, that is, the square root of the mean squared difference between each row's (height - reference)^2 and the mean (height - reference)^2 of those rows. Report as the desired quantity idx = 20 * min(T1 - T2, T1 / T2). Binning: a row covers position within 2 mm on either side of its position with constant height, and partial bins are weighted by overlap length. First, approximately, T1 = 1.20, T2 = 0.49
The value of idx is 14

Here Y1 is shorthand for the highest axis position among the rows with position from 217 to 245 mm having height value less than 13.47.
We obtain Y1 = 243.0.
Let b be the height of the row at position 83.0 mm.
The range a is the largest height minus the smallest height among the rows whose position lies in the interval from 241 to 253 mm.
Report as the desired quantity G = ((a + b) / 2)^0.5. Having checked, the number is 2.63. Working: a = 0.7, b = 13.14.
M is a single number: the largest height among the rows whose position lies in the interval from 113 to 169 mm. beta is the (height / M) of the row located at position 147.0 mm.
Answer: 0.99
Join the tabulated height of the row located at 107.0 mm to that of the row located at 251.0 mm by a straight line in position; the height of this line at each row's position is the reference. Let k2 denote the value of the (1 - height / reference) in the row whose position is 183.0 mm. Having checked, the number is 0.032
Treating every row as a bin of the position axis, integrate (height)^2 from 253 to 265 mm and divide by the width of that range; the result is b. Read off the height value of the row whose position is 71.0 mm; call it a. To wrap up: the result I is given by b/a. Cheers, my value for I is 13.2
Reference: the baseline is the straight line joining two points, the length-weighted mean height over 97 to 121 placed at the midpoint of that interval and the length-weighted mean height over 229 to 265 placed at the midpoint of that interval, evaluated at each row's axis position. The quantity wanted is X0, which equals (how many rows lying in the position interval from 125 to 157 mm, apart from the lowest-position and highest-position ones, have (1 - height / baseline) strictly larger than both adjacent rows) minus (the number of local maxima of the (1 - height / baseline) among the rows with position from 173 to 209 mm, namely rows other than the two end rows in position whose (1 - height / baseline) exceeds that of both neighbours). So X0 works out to -1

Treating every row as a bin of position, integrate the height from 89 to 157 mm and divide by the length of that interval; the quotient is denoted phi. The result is 13.8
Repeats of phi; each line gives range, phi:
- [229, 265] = 13.5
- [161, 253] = 13.5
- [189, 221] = 13.1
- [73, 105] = 13.2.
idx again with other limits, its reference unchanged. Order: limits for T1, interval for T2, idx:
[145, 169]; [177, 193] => -9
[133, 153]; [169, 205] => -1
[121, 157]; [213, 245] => -2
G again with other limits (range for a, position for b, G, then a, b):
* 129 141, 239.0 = 2.79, 1.3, 14.22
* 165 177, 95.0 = 2.63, 0.4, 13.48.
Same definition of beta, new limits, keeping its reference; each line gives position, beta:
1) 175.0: 0.95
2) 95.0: 0.92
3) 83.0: 0.89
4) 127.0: 0.95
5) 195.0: 0.86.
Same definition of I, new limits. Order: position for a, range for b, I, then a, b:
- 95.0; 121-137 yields 15.3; 13.48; 206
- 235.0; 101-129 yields 13.0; 14.73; 191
